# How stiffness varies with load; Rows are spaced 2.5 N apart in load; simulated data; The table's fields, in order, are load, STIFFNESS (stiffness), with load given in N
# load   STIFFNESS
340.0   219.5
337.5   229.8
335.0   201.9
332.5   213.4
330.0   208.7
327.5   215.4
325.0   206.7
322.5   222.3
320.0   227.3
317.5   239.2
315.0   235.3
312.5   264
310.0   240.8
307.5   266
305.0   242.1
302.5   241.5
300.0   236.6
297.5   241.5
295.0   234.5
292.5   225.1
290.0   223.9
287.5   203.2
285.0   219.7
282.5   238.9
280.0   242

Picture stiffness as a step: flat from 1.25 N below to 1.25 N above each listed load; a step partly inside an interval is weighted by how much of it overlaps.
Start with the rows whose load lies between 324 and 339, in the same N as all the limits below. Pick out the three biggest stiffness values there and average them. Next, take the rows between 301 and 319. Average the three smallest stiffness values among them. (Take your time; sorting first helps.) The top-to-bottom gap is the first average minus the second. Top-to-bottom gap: -19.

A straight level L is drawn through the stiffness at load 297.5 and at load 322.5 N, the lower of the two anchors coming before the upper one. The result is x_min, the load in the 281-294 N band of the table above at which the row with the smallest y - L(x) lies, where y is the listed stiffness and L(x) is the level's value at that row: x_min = 287.5 N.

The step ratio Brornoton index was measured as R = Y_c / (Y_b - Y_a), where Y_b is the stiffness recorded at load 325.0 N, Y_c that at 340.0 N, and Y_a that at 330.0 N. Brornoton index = -110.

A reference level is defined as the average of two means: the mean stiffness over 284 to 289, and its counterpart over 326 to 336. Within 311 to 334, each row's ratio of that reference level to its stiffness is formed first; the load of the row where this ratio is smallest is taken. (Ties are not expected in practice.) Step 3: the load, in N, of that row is 312.5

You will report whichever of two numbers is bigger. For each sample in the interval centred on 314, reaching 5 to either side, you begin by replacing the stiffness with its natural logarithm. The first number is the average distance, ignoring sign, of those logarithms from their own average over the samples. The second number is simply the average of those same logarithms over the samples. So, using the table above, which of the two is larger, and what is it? 5.50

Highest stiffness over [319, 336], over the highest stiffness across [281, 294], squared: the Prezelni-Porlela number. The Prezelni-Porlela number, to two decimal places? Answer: 0.91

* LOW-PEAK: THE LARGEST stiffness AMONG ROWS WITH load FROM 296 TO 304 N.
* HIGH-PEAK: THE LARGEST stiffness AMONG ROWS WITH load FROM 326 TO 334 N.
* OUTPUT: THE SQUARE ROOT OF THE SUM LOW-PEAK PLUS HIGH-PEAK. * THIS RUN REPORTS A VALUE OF 21.4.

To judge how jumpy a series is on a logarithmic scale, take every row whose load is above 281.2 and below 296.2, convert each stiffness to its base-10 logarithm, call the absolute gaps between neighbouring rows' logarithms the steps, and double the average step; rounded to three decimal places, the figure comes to 0.053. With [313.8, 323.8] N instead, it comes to 0.026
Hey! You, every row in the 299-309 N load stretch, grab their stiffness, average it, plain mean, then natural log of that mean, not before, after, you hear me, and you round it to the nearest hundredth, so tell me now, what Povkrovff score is 5.51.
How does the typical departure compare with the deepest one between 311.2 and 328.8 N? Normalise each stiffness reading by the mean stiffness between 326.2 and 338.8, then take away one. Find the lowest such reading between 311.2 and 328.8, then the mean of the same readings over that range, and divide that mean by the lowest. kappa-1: -2.3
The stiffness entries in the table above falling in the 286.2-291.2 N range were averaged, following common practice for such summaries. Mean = 214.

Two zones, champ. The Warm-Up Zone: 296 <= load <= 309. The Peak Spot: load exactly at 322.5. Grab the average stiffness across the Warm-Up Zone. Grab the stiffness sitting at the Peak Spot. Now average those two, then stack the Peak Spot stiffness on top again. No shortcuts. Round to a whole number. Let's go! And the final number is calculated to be 456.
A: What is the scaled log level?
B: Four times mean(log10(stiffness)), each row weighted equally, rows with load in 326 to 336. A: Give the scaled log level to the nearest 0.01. 9.29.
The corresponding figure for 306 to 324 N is 9.53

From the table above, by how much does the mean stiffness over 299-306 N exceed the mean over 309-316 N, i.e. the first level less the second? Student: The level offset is -7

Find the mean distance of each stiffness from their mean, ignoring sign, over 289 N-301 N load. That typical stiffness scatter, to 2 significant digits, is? 6.3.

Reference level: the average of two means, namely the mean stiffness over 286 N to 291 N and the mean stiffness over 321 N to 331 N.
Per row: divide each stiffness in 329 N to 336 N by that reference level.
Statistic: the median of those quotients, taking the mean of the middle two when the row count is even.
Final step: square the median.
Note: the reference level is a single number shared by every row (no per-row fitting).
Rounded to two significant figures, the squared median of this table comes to 0.96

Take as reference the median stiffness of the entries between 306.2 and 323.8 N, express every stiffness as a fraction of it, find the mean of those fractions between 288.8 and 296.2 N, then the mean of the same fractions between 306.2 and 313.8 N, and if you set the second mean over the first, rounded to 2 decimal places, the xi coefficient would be 1.13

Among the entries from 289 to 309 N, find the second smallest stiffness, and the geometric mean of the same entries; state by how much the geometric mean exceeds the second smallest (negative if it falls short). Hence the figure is 13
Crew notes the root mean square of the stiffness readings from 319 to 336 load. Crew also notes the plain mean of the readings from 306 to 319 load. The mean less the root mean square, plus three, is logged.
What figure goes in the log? 38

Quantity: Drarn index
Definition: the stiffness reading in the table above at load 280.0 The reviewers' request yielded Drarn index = 242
